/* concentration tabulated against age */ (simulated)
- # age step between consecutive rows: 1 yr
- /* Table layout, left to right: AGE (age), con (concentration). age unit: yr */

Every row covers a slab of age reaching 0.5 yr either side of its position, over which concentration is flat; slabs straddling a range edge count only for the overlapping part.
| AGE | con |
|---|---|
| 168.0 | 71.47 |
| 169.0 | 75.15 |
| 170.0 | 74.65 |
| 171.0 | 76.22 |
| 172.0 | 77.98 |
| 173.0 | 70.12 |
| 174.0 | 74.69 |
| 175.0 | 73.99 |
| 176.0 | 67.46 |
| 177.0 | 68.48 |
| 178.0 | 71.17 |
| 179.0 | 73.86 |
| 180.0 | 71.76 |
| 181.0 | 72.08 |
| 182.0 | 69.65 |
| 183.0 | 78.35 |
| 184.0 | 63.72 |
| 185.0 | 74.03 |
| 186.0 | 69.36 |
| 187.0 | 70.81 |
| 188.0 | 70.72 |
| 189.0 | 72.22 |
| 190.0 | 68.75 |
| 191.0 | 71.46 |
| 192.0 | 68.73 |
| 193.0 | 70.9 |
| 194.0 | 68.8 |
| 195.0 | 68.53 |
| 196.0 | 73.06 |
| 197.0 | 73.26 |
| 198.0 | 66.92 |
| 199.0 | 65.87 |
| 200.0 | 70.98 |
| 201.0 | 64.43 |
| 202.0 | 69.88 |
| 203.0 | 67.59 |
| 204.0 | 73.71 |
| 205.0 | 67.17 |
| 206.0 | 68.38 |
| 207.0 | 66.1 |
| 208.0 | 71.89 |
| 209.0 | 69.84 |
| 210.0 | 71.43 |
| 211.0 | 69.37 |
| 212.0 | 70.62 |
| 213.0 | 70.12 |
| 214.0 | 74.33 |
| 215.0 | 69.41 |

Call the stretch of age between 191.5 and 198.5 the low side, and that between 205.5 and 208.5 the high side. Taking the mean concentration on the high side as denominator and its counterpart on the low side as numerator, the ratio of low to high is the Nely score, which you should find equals 1.02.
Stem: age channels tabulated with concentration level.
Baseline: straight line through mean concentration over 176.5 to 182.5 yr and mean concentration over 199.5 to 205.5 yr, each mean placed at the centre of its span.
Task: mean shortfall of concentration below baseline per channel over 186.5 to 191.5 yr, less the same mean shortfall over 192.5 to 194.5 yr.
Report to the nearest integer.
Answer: -1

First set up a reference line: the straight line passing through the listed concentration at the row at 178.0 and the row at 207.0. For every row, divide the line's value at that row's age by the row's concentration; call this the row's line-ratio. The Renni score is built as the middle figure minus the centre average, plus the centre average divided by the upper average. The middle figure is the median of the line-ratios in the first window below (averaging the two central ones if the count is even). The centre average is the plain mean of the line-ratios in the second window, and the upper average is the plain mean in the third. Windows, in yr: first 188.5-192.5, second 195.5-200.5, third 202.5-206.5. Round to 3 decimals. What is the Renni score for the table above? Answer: 1.020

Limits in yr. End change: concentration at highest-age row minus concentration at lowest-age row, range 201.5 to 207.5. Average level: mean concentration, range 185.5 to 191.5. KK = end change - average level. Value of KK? -74.3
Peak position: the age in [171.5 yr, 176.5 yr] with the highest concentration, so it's 172.0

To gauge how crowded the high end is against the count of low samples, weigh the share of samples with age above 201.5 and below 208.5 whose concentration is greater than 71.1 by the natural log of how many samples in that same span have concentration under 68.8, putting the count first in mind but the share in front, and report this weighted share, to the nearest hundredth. 0.40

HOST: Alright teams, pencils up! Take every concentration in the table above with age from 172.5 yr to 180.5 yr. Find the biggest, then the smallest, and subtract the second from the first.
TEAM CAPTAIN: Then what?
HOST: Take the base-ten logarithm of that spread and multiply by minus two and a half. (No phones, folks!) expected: -2.15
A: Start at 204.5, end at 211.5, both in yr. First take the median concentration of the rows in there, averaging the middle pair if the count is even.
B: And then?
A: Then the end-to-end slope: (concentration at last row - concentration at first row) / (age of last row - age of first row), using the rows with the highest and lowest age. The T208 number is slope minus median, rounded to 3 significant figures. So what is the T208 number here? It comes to -69.0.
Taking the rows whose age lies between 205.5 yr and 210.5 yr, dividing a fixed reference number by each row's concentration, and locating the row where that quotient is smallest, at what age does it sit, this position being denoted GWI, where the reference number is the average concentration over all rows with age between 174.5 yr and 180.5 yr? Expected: 208.0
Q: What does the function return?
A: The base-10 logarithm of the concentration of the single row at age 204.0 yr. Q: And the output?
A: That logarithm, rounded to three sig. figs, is 1.87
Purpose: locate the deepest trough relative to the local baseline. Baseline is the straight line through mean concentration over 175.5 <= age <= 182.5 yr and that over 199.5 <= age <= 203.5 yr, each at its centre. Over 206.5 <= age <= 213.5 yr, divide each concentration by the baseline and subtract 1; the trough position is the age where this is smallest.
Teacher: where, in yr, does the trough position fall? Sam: 207.0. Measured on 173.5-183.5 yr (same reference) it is 176.0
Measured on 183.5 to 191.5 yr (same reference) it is 184.0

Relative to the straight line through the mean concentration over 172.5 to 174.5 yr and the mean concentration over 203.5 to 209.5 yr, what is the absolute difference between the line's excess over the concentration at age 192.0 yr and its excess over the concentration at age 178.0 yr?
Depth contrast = 1.2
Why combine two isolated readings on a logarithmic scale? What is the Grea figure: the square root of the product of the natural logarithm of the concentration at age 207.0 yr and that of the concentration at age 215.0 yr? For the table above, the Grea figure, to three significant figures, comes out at 4.22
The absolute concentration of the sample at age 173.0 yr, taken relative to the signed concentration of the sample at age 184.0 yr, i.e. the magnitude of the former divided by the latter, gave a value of 1.10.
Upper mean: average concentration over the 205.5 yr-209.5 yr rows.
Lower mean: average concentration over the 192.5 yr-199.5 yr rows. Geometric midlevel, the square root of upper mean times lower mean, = 69.3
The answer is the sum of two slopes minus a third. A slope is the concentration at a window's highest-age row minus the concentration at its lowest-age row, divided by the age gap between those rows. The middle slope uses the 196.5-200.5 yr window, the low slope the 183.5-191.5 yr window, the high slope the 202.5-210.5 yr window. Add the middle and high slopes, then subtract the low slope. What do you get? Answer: -1.3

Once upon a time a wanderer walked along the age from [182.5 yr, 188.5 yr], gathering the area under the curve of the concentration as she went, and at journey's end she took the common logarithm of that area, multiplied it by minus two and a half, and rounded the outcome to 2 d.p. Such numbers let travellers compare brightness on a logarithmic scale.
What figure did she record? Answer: -6.58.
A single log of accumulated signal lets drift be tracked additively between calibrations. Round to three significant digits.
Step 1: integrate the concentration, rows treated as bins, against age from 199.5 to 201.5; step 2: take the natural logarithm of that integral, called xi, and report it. 4.91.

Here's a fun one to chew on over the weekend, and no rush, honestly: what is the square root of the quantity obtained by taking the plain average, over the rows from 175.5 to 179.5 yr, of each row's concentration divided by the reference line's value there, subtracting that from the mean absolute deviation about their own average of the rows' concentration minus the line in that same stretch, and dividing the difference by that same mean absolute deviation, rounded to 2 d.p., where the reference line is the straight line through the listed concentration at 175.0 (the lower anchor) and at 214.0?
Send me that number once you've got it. 0.76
